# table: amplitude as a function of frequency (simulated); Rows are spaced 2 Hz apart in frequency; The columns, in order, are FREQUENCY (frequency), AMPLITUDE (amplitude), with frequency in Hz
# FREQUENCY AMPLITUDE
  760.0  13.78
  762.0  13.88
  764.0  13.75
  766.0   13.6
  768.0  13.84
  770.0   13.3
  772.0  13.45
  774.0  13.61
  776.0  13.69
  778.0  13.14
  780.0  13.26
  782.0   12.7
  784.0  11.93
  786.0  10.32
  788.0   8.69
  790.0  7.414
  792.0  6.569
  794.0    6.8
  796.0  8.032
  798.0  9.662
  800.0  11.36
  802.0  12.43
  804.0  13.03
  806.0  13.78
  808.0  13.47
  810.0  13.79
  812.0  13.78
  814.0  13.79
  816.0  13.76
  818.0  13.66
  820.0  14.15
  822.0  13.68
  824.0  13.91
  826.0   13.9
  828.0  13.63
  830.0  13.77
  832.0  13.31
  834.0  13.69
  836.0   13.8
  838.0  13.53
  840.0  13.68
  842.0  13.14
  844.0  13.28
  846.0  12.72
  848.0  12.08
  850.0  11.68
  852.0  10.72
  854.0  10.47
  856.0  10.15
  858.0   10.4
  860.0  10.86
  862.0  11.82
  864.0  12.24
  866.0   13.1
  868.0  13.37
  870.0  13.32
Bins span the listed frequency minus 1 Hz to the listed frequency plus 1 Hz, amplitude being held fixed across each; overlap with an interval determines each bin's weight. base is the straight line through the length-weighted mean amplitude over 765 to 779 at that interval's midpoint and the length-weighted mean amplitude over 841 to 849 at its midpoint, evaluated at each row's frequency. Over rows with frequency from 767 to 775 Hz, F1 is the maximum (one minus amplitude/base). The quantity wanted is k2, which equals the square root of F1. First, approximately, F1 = 0.02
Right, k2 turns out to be 0.13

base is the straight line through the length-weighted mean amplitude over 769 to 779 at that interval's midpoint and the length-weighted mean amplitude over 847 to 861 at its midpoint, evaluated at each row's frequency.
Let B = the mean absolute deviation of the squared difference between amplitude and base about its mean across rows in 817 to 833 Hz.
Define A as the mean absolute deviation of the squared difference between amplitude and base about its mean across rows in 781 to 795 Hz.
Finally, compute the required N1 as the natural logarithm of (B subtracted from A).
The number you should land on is 2.6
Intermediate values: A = 14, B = 0.7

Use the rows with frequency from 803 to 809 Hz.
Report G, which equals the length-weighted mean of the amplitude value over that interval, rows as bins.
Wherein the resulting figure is 13.4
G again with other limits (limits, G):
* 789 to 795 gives 6.9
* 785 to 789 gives 9.5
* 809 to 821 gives 13.8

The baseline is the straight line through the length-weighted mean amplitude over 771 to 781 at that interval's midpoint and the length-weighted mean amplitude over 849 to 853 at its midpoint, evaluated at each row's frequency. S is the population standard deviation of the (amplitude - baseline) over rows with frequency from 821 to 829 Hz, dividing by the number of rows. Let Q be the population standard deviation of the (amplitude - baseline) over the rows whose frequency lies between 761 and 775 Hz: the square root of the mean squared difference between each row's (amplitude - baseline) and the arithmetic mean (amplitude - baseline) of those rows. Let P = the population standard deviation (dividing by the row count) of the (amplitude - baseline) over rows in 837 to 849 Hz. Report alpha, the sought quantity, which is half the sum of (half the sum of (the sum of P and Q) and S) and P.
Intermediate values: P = 0.45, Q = 0.15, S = 0.1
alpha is 0.4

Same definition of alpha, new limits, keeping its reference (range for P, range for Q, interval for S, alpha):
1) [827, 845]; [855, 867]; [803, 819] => 0.5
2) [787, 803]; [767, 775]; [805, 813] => 1.7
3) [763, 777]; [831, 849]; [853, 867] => 0.5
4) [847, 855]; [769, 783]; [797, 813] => 0.9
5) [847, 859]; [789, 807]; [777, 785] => 1.3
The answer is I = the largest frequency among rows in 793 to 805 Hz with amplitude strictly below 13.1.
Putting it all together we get 804.0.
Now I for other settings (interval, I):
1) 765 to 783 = 782.0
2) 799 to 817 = 804.0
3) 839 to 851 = 850.0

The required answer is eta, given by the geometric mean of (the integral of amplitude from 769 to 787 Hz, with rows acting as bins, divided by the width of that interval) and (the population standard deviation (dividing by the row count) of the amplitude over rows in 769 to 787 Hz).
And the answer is 3.6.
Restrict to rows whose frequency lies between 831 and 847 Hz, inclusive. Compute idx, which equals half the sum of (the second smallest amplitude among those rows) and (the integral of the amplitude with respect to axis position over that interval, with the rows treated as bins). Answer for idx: 114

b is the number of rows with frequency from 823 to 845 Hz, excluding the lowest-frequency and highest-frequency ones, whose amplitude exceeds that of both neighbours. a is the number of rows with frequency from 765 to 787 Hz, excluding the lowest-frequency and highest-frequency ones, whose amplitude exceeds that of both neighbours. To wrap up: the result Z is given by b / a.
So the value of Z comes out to 1.00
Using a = 3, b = 3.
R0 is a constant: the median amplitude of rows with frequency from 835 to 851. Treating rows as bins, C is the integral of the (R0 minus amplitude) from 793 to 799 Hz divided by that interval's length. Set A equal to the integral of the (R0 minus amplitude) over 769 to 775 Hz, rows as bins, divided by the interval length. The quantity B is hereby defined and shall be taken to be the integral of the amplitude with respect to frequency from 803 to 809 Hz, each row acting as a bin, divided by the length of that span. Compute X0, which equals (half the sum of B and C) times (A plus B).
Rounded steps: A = -0.24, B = 13.4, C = 5.0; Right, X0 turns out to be 122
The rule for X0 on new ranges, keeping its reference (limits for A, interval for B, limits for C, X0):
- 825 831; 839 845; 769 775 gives 84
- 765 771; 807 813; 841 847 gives 92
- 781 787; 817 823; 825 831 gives 102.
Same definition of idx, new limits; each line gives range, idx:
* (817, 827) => 76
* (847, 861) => 82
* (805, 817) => 89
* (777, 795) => 94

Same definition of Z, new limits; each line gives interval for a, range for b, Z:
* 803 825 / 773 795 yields 0.50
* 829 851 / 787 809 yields 0.33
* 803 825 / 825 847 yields 1.00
